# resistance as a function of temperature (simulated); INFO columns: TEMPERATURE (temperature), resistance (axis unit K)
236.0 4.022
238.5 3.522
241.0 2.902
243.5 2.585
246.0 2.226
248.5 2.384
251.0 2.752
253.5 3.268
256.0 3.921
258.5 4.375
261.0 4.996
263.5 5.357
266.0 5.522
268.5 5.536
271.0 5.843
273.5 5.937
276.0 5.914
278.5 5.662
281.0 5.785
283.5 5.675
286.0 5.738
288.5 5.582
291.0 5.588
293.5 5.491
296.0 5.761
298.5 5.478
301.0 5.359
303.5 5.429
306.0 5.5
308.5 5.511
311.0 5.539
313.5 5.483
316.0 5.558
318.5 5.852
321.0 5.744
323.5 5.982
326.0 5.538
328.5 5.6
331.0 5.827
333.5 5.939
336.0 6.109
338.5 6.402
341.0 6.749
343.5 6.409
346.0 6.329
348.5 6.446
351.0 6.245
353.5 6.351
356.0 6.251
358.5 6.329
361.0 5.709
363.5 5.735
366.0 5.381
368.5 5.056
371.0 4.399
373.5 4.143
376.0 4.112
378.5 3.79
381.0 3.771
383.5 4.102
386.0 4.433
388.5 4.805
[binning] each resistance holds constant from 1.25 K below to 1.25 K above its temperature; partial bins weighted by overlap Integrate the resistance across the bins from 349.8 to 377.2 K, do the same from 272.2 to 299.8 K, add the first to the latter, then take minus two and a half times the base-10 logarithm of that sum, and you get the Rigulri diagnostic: -6.21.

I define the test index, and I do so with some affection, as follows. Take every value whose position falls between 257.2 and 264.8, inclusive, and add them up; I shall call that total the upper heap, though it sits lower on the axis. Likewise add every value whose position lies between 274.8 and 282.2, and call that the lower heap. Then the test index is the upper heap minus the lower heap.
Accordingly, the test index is -2.6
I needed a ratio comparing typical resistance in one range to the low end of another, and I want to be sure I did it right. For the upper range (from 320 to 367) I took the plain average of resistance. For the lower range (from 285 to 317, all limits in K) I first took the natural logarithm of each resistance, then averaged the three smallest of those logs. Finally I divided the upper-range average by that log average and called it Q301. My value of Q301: 3.6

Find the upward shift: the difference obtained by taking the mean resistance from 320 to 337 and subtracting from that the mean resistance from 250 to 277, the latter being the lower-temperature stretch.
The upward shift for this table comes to 1.0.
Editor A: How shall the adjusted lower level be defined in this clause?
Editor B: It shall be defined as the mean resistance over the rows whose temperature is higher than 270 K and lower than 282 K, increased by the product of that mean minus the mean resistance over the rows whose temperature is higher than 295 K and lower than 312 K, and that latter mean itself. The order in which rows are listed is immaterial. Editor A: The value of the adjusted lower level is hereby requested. 8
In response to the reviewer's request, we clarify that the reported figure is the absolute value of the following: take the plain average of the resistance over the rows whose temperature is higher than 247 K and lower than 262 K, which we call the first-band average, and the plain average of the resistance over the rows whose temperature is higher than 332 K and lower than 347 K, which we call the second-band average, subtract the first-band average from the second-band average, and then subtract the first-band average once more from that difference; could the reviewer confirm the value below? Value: 1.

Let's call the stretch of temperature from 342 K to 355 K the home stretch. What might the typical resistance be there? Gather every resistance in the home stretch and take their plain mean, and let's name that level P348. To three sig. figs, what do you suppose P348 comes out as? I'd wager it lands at 6.36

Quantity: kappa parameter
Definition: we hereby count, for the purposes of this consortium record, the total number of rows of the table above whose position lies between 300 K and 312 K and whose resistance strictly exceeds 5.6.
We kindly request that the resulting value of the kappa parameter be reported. 0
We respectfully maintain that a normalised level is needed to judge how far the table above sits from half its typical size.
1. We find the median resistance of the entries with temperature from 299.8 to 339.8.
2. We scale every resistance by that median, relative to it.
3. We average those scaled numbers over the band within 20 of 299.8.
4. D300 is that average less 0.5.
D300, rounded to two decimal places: 0.50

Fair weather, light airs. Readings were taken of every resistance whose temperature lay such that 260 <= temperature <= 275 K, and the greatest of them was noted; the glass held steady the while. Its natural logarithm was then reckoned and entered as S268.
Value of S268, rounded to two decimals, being 1.78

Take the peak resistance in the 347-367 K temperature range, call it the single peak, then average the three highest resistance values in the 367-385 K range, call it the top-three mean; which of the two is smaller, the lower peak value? 4.5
